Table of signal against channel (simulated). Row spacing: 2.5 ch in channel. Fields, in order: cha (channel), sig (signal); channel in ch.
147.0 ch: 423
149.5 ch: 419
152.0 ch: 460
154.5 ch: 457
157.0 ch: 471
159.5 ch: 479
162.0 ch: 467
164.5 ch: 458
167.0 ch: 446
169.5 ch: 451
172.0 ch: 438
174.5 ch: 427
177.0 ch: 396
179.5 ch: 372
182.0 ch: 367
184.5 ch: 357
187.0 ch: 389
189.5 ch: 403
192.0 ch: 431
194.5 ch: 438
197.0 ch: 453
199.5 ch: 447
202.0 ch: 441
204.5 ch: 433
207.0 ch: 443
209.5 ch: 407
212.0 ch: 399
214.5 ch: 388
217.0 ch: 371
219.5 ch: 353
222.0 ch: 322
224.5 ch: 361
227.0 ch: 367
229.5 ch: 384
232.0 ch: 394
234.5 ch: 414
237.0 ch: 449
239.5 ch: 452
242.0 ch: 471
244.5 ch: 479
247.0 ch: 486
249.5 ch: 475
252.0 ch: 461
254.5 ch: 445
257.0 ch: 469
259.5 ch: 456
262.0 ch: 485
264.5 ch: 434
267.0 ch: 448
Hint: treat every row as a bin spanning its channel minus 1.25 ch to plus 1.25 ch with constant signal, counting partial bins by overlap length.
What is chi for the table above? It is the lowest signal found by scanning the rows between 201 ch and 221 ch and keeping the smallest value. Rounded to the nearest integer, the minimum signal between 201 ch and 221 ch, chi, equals 353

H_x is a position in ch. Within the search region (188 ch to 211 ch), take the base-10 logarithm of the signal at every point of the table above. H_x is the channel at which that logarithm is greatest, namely 197.0 ch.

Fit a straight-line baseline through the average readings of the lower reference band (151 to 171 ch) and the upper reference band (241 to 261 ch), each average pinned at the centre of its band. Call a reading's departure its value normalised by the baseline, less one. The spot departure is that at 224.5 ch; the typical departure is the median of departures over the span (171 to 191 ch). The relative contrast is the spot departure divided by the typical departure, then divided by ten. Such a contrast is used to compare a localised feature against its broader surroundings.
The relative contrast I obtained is 0.15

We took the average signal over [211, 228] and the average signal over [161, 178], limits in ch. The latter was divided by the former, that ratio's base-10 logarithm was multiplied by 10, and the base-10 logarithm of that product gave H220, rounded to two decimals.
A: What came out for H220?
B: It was -0.09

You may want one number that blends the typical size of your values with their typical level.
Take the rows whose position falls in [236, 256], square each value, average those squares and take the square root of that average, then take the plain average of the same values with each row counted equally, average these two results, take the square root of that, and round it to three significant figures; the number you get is 21.6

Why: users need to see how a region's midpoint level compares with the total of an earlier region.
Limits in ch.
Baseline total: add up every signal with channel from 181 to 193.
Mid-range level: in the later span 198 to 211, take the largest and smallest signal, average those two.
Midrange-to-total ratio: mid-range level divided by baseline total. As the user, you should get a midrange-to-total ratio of 0.219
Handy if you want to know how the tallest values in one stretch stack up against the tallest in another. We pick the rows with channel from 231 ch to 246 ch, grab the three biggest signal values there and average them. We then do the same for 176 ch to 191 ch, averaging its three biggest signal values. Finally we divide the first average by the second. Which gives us 1.18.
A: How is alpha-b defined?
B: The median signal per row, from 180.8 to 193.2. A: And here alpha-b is 389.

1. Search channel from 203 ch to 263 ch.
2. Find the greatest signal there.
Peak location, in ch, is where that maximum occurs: 247.0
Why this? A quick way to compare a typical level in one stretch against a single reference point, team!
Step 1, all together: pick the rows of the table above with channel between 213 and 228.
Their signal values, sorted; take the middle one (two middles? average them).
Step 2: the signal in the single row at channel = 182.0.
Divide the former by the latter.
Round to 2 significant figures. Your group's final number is 0.99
